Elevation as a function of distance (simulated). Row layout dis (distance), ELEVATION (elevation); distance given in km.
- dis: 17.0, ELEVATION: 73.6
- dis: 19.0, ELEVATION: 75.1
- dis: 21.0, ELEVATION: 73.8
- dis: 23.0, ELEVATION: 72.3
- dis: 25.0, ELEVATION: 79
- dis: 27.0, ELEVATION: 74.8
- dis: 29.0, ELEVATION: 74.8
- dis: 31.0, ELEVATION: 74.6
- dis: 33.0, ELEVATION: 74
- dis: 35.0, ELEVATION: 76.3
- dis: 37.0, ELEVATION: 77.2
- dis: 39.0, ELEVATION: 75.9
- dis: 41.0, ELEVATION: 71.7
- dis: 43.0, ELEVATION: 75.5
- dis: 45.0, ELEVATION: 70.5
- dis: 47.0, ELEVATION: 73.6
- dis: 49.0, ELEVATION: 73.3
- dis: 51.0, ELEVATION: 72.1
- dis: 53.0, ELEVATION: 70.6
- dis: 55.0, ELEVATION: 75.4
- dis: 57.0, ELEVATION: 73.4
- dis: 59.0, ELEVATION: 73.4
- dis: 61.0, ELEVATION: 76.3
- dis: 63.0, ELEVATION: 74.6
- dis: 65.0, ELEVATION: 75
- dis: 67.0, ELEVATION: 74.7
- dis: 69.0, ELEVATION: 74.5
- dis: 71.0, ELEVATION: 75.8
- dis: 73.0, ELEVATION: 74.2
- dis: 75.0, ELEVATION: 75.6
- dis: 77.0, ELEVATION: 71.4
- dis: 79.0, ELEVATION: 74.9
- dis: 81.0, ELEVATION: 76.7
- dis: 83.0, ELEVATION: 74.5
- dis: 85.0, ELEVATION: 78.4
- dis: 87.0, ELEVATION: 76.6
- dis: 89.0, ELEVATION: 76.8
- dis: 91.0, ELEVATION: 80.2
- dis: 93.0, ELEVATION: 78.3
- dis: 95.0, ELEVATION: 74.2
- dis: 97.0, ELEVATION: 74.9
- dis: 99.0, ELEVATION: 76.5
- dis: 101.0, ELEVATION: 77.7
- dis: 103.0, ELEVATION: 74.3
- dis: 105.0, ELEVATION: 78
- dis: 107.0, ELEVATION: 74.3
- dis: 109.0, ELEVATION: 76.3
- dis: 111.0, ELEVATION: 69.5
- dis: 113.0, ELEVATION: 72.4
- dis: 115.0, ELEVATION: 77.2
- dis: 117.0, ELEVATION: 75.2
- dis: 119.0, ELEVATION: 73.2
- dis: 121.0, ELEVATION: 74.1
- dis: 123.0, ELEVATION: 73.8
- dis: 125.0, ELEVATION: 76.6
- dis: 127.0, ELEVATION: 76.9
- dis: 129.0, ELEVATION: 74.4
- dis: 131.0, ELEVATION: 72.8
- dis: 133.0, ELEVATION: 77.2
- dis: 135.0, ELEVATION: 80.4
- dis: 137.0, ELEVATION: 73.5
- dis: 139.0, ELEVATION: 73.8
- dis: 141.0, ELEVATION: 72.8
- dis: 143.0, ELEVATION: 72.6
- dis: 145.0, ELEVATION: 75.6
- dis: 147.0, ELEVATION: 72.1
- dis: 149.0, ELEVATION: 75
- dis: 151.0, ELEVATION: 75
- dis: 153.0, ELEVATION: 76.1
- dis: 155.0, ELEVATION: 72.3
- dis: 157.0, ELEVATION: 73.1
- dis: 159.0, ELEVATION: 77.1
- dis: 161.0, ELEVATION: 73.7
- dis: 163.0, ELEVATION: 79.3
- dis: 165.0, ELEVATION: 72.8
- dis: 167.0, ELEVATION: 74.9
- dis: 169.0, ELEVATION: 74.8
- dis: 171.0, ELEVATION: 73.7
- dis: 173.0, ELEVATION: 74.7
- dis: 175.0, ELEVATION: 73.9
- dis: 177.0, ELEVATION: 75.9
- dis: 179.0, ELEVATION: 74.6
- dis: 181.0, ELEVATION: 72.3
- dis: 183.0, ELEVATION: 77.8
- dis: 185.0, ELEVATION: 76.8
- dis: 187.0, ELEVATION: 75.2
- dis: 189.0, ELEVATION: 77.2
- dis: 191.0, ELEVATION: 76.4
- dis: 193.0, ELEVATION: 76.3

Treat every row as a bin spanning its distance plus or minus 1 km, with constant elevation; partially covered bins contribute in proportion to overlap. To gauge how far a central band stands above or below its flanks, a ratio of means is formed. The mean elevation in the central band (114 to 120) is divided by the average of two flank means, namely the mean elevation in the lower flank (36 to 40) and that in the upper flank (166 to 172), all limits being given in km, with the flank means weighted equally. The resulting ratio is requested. 1.00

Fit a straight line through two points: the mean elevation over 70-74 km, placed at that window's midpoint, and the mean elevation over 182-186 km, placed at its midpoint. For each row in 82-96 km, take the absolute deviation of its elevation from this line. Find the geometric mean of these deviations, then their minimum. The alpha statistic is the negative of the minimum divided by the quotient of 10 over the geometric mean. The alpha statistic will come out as -0.13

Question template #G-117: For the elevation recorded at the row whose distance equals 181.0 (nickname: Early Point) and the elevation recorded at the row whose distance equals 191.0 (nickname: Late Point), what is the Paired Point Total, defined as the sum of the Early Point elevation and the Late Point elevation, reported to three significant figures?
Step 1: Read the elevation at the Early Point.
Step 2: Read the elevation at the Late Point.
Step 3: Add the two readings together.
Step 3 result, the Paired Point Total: 149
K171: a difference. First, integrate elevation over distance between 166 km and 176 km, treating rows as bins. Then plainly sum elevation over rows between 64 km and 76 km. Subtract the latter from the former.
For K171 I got 294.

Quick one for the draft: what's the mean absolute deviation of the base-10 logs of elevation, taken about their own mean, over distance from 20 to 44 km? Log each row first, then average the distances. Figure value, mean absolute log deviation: 0.0086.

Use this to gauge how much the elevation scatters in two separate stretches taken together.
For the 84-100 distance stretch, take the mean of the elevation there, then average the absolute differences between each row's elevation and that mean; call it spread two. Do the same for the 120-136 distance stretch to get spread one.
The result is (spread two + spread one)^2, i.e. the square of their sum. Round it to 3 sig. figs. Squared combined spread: 12.1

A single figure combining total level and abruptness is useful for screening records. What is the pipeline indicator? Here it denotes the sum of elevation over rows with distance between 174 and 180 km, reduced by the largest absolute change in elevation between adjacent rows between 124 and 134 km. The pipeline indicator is 220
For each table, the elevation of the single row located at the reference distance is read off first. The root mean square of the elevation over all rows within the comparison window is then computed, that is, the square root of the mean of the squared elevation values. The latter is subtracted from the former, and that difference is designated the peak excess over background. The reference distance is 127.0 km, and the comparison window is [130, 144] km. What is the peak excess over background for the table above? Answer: 2.1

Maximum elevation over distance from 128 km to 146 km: 80.4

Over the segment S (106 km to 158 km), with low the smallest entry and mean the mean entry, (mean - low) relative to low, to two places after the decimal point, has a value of 0.07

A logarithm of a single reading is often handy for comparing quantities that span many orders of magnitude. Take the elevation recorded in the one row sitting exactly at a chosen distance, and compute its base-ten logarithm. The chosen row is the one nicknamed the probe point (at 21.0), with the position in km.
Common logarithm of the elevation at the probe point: 1.868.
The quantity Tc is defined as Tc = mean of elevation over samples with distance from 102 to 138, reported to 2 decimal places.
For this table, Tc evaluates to 75.01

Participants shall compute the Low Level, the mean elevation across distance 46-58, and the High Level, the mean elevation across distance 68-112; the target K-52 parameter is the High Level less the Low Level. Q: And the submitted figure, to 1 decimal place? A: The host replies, 2.6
